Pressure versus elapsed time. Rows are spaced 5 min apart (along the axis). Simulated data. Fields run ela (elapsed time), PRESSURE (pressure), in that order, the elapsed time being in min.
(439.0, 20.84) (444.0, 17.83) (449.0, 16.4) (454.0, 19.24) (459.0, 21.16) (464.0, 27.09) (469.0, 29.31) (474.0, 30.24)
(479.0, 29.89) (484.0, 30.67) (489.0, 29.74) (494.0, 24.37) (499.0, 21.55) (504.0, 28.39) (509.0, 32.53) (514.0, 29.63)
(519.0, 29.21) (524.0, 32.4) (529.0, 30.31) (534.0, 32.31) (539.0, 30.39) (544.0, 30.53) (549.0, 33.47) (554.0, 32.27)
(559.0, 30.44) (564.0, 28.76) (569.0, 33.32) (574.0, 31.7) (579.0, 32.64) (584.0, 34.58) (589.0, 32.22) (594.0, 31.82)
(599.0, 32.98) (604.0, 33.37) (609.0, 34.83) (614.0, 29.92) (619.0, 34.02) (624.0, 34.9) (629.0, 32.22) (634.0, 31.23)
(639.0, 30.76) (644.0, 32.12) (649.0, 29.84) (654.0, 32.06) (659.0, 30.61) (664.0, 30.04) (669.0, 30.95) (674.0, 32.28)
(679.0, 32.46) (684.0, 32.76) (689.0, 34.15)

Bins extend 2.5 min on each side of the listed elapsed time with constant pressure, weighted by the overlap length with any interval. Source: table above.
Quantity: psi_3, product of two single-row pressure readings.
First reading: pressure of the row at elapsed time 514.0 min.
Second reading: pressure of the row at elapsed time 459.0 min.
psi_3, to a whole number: 627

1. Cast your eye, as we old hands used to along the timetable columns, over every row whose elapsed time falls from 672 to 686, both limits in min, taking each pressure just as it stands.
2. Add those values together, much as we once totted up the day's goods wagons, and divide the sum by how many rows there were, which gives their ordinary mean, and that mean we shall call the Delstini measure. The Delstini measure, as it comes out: 32.5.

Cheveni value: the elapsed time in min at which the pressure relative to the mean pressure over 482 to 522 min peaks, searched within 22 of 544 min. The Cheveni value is 549.0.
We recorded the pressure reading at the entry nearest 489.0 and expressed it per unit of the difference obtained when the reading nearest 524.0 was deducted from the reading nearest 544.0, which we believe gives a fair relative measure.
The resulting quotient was -16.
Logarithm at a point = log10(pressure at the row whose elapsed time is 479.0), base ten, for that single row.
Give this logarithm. 1.48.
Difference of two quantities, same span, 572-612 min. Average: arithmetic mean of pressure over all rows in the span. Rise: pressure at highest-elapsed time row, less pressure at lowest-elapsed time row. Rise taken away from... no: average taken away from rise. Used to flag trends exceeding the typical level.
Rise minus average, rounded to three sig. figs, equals -29.9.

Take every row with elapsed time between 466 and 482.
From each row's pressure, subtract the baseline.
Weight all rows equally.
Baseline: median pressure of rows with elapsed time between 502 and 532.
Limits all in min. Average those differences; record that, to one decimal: -0.2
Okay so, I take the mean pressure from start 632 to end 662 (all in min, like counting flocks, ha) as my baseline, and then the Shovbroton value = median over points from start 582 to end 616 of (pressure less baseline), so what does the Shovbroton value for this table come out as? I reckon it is 1.9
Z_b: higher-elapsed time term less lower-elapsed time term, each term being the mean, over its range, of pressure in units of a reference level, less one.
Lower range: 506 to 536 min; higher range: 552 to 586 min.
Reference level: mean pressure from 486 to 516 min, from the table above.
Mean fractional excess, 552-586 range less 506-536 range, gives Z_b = 0.03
